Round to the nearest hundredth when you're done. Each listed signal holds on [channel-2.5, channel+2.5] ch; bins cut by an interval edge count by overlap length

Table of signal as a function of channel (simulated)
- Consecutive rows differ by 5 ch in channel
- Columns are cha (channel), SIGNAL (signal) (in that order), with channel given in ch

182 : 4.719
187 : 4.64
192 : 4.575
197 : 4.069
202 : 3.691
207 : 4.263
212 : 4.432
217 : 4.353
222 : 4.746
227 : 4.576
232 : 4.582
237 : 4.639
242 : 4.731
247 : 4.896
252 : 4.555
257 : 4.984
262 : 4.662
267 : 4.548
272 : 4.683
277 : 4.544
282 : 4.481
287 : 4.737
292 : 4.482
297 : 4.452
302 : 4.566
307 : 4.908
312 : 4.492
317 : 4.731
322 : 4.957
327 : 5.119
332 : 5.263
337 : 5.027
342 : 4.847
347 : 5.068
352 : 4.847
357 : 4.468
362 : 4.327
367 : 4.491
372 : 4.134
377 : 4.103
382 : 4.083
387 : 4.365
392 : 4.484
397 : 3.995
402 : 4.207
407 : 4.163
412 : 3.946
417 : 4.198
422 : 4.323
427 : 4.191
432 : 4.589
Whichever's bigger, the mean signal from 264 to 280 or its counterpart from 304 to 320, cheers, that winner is 4.71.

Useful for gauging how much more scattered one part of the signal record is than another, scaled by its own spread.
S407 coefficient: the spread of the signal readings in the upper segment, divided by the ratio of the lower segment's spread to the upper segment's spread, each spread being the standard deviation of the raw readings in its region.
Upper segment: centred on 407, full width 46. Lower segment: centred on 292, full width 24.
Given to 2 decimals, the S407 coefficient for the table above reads 0.25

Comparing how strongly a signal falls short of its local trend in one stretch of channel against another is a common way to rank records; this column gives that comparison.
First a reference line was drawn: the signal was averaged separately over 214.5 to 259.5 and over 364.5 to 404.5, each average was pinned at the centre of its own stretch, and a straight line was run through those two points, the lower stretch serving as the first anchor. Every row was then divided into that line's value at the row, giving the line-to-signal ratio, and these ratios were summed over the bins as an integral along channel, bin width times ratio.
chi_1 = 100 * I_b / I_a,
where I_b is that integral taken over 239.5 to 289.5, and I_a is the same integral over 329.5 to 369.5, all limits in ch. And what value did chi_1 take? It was 135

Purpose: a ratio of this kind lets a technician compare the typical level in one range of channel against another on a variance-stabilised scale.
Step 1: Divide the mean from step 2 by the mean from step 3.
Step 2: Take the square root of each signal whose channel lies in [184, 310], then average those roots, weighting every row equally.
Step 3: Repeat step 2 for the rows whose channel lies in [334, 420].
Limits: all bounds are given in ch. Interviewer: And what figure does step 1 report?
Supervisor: 1.02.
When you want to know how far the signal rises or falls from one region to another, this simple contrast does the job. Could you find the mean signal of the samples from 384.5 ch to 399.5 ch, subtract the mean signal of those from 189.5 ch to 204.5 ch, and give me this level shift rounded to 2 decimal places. 0.17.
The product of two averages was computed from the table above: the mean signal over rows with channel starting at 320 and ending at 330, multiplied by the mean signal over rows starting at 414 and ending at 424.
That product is 21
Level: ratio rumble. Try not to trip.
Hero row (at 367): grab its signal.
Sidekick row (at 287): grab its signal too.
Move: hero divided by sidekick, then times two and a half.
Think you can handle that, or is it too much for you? 2.4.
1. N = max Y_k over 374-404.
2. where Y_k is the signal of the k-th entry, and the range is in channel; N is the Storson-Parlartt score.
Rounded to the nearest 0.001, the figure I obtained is 4.484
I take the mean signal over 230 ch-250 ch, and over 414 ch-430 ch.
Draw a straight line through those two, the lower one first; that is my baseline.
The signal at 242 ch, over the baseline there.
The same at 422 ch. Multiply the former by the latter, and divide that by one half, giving 2.05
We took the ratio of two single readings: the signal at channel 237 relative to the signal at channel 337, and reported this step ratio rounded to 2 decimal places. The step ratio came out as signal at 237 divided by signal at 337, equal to 0.92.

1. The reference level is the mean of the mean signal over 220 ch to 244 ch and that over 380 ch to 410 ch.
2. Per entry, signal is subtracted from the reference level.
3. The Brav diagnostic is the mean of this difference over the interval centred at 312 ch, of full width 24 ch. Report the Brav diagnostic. -0.30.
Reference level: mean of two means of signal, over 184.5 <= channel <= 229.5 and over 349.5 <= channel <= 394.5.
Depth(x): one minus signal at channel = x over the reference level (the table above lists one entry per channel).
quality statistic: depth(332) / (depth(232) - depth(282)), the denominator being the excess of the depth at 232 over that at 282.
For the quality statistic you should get 8.8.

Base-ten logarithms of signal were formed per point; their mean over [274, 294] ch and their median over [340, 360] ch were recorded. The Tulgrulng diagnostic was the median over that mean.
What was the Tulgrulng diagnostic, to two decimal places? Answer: 1.04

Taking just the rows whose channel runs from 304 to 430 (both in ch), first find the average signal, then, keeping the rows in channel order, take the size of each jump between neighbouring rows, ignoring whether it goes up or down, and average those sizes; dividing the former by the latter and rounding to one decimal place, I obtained 21.6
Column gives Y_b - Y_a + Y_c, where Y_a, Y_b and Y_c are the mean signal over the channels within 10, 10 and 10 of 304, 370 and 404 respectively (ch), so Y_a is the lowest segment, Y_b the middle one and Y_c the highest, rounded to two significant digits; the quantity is 3.7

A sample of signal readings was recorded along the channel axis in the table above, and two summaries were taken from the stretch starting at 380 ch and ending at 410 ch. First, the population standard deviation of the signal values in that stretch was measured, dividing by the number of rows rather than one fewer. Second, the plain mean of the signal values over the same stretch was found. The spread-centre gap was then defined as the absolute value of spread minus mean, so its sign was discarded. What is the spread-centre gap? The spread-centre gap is 4.05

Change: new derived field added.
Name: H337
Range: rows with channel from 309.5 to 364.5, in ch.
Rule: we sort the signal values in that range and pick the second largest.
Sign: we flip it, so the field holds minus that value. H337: -5.1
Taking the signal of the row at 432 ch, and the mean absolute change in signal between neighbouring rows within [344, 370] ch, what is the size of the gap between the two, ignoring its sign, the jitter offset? 4.36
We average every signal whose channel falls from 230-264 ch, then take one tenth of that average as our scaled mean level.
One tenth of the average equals 0.47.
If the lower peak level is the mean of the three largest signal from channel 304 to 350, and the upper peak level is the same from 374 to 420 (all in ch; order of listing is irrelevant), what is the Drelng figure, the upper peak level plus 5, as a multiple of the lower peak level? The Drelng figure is 1.82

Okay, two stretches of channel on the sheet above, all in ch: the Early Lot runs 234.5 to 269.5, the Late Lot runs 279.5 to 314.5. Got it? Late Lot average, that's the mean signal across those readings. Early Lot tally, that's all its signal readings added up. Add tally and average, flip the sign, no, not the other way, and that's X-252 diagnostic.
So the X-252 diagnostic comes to -37.6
